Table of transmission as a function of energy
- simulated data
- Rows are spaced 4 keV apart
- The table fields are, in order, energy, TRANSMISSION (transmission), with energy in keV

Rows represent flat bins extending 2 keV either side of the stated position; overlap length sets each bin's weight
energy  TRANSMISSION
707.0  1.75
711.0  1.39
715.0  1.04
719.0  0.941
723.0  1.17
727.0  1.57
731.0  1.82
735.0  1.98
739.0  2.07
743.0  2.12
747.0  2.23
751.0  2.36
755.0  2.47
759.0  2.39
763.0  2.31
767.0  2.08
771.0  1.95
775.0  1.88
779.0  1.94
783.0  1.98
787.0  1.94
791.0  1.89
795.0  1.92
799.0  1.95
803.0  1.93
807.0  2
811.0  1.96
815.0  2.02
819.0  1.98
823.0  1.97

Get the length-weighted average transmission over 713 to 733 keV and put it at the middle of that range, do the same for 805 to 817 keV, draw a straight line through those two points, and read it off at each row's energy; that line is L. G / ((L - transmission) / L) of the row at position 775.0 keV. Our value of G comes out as -0.10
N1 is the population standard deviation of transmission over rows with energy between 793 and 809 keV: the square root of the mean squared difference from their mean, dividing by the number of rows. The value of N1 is 0.03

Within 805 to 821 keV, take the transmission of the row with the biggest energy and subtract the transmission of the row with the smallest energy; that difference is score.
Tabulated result -0.02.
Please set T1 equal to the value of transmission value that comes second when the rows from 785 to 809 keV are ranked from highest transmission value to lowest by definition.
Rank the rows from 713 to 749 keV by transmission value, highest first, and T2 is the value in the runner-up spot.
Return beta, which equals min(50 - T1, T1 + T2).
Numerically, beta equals 4.07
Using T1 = 1.95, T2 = 2.12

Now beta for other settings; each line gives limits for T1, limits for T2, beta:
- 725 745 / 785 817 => 4.07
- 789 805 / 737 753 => 4.16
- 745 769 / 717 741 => 4.37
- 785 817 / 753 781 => 4.39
